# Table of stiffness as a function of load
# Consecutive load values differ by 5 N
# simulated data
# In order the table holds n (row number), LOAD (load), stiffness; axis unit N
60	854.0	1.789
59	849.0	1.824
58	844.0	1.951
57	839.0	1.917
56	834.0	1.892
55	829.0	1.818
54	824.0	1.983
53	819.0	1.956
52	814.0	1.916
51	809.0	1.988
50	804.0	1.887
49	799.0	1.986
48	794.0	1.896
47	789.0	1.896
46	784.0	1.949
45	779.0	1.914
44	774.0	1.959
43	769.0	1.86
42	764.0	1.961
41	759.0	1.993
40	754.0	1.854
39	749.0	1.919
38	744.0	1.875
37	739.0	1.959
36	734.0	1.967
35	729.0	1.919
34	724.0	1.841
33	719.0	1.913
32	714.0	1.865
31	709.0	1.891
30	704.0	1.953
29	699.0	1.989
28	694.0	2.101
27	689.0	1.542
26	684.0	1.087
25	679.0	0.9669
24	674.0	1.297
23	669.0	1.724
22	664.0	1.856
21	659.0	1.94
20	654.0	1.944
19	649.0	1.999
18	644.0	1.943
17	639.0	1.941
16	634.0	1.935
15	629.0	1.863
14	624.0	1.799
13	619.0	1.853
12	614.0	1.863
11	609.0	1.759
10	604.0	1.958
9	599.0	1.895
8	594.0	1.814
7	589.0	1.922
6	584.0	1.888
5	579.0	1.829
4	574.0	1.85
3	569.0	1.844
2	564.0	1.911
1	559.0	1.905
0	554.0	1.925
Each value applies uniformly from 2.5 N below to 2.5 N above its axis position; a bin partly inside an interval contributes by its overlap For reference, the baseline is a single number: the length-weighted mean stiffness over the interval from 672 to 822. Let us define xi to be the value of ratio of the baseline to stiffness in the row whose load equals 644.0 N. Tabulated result 0.95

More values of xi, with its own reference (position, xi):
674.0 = 1.42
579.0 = 1.01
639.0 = 0.95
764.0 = 0.94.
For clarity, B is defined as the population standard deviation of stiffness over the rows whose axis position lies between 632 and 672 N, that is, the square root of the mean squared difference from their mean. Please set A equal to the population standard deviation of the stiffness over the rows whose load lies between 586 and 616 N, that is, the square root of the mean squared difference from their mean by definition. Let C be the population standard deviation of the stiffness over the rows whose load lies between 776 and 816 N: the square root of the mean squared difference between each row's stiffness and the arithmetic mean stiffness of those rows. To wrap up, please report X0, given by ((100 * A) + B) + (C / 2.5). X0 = 6.7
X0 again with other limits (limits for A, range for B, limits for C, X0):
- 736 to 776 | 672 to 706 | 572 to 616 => 5.4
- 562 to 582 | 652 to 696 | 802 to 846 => 3.5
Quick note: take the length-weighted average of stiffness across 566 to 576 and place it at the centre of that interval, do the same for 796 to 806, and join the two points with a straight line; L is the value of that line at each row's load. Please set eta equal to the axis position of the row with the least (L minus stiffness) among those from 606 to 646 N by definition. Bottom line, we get 644.0 N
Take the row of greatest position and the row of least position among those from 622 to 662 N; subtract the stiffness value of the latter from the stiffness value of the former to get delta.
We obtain 0.14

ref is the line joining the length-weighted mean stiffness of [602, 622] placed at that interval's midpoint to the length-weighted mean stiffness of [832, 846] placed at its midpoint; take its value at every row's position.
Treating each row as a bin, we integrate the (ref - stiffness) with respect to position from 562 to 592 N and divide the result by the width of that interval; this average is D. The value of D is -0.028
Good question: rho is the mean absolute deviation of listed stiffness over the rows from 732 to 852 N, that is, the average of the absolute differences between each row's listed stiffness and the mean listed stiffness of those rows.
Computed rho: 0.043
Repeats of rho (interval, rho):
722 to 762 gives 0.044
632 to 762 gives 0.189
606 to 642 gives 0.047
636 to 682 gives 0.270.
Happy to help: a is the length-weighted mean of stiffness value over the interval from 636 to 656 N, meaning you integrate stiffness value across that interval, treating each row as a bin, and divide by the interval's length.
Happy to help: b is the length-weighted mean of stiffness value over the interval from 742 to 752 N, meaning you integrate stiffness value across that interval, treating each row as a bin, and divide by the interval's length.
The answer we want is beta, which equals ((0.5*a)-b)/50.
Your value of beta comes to -0.0184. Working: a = 1.96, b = 1.896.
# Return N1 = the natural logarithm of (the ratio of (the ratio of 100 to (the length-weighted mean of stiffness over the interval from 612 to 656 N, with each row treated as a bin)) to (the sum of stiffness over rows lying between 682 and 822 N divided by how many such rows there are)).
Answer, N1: 3.33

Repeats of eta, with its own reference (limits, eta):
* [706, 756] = 734.0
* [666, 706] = 694.0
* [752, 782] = 759.0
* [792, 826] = 799.0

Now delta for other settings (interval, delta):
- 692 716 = -0.24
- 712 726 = -0.02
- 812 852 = -0.09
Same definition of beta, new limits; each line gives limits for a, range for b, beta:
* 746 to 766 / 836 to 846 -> -0.0193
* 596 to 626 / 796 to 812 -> -0.0205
